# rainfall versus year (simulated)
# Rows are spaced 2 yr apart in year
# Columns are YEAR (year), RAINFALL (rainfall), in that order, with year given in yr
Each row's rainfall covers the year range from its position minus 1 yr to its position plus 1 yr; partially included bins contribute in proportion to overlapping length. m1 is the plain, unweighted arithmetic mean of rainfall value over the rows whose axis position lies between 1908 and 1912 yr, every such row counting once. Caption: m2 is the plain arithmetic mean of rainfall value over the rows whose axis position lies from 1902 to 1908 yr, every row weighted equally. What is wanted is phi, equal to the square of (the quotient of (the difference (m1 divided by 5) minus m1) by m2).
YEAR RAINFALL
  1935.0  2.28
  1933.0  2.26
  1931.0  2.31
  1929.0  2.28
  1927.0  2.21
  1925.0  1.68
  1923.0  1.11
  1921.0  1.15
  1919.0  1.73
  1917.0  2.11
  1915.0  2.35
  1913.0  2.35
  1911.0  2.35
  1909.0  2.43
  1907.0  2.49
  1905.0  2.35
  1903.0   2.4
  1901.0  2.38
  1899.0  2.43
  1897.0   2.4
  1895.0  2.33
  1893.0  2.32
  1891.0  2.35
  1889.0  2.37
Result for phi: 0.63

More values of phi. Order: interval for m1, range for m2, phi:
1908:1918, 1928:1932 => 0.65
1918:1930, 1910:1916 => 0.33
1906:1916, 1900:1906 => 0.65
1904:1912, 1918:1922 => 1.79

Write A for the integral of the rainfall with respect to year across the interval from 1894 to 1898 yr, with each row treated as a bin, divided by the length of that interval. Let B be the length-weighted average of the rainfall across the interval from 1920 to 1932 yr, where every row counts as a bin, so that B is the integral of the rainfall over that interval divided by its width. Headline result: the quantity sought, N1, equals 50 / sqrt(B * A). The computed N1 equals 24.3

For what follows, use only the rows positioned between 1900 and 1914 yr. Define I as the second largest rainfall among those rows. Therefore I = 2.43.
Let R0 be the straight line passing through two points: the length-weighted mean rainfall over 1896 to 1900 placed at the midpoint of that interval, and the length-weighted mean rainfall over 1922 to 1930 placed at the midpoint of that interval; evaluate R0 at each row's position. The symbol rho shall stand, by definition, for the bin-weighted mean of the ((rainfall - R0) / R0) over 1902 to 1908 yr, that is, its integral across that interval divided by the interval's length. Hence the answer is 0.065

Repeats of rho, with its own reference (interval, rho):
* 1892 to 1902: -0.025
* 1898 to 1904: 0.022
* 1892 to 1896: -0.070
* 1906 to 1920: 0.075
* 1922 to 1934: 0.121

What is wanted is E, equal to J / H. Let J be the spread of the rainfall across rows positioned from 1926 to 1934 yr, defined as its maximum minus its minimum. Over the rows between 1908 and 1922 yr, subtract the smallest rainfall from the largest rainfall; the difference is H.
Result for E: 0.1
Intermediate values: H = 1.28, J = 0.10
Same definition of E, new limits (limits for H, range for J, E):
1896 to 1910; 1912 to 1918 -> 1.7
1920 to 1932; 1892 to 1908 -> 0.1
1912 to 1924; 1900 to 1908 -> 0.1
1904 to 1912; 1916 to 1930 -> 8.4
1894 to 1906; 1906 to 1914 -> 1.4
